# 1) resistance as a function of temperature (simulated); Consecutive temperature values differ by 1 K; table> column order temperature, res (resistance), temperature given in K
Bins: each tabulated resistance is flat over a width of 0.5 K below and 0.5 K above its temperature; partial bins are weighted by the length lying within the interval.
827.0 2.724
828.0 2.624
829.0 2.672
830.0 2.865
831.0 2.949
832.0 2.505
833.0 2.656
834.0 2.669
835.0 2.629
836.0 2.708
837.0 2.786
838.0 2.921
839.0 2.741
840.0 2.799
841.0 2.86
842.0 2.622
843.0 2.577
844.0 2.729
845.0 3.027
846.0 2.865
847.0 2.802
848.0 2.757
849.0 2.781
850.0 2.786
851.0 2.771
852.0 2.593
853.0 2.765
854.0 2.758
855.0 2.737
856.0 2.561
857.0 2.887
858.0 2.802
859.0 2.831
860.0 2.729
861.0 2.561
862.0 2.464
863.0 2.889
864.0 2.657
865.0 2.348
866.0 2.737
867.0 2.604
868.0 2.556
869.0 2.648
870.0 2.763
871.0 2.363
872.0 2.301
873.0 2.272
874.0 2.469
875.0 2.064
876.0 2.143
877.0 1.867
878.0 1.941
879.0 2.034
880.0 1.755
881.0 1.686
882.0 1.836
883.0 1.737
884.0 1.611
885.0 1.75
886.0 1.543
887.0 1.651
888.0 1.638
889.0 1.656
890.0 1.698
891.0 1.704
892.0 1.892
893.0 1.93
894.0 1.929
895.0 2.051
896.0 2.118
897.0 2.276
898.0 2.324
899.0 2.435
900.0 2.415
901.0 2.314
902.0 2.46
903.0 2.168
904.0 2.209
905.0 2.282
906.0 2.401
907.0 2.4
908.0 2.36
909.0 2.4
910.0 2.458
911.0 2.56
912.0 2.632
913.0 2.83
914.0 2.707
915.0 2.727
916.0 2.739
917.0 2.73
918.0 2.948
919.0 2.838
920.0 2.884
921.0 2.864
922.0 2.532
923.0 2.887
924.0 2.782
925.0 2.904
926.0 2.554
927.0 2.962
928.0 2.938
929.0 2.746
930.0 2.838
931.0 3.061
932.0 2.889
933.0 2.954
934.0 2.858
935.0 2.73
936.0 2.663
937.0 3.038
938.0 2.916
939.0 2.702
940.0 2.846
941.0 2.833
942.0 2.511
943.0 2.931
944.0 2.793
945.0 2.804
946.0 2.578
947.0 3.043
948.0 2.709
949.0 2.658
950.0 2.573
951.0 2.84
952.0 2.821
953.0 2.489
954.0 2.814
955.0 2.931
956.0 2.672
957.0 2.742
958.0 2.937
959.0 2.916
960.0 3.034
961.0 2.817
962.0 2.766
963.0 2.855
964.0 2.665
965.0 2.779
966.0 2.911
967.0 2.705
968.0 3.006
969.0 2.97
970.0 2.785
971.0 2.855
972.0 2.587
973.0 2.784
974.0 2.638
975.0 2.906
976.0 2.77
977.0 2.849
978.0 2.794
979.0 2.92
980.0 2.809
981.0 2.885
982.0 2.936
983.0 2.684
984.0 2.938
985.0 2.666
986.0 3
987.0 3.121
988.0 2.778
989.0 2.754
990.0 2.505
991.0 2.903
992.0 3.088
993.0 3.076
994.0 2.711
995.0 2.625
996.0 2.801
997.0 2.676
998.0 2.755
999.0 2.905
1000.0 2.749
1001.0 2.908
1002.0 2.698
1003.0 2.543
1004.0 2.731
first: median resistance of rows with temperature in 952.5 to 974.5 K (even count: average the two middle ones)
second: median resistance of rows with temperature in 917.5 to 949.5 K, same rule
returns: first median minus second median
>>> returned 0.0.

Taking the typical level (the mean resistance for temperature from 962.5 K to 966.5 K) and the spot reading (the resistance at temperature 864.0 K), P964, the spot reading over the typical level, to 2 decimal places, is 0.95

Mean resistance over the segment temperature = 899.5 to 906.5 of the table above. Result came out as 2.32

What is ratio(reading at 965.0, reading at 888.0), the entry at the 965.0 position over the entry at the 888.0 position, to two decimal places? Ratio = 1.70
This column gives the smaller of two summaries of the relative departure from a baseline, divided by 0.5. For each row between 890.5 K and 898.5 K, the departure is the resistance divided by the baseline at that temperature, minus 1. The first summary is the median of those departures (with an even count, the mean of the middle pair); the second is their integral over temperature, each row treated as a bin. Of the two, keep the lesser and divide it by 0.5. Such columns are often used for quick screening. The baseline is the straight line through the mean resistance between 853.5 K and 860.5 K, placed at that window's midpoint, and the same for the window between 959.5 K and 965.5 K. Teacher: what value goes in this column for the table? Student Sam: -4.33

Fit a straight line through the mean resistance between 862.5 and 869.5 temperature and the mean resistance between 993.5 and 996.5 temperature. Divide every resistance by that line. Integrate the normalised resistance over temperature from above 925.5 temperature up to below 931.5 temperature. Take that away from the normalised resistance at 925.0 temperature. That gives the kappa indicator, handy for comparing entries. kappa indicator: -5.31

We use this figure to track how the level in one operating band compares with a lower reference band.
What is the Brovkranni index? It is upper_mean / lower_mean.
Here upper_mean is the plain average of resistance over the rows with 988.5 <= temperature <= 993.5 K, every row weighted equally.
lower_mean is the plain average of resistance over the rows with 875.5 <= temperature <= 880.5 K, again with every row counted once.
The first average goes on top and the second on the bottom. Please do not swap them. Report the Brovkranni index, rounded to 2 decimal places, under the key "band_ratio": 1.47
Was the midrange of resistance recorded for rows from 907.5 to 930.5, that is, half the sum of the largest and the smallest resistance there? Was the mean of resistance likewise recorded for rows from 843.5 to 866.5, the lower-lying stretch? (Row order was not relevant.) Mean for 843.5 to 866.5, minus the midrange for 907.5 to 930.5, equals 0.1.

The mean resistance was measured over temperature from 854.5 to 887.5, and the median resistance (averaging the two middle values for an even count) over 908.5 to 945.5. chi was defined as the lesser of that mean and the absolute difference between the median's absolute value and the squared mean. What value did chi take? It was 2.30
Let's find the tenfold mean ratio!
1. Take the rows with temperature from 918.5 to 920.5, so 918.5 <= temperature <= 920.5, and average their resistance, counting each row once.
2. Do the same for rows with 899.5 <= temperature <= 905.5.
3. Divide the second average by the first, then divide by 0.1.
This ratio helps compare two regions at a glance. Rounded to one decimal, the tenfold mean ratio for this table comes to 8.1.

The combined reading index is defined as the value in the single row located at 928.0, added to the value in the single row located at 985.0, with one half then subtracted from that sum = 5.1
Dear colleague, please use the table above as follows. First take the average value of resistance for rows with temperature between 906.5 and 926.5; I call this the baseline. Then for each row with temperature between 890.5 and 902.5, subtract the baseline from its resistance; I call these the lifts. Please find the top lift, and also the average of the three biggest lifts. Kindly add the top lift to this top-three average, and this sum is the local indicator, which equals -0.5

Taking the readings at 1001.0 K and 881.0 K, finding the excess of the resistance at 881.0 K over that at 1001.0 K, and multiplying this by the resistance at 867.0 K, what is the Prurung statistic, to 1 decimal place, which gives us -3.2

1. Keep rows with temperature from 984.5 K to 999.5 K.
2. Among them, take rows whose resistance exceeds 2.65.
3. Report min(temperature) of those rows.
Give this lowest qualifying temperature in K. 985.0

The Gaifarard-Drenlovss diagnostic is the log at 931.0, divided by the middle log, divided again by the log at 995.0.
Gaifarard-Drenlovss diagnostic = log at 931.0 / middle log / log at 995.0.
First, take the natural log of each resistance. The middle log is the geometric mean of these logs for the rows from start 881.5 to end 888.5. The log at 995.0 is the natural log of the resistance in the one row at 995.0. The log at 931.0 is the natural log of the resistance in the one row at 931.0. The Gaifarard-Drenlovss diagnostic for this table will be 2.25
